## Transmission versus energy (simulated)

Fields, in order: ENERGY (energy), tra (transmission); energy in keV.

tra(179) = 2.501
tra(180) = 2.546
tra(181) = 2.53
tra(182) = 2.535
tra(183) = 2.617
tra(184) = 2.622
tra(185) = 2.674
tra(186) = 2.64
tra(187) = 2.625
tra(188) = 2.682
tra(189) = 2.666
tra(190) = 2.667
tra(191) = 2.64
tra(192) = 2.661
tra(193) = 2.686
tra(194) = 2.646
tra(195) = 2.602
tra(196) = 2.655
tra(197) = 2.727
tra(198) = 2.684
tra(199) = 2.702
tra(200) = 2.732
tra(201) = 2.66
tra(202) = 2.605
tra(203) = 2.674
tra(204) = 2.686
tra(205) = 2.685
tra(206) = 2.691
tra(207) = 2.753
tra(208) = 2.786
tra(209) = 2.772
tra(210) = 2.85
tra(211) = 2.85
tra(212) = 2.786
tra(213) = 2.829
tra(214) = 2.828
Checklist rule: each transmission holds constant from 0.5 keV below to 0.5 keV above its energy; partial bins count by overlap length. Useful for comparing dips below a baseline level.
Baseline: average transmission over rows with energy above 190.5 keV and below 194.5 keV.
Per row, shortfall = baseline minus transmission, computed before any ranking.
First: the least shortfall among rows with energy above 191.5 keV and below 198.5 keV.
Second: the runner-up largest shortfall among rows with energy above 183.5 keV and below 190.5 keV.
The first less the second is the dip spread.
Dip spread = -0.10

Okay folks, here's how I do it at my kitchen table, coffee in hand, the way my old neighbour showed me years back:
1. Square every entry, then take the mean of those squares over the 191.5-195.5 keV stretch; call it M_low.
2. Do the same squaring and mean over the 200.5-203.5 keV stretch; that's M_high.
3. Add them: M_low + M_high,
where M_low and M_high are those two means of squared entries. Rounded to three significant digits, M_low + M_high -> 14.0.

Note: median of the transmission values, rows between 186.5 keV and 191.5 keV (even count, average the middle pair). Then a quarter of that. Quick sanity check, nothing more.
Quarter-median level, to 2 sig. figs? 0.67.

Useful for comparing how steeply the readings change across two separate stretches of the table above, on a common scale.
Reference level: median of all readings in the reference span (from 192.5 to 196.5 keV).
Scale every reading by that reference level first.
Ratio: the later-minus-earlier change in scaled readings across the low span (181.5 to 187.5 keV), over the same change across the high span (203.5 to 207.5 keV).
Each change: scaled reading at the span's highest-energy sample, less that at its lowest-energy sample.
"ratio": 1.3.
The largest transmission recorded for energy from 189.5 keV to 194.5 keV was 2.686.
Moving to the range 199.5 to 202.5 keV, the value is 2.732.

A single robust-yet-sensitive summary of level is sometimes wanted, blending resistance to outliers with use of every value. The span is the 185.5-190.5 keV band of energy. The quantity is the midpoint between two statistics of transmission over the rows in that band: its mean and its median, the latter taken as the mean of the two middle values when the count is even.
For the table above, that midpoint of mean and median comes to 2.66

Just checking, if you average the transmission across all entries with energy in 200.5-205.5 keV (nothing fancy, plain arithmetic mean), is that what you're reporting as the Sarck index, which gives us 2.66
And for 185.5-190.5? 2.66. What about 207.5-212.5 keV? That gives 2.81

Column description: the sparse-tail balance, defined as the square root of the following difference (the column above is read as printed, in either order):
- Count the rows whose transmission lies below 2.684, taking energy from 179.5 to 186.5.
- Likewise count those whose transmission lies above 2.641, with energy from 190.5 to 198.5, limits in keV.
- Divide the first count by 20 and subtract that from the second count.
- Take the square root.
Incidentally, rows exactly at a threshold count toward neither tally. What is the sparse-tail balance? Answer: 2.38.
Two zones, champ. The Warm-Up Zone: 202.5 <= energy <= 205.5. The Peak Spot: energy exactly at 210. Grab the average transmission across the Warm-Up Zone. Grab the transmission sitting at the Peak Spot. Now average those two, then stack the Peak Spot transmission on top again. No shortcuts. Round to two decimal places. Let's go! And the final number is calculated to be 5.62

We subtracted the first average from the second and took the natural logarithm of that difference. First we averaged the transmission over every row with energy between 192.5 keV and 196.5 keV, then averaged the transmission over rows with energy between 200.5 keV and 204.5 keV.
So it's -4.7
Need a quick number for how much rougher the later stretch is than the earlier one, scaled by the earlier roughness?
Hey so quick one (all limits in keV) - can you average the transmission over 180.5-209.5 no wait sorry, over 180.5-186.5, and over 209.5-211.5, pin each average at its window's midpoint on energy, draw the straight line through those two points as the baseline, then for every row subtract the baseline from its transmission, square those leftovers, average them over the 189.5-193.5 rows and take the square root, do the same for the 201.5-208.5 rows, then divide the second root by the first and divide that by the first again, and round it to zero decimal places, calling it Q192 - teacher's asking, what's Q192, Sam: 306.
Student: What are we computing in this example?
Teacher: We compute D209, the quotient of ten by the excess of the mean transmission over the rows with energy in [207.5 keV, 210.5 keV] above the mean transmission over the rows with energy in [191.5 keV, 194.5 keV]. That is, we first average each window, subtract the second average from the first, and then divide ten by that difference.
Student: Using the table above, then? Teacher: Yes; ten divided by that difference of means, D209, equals 72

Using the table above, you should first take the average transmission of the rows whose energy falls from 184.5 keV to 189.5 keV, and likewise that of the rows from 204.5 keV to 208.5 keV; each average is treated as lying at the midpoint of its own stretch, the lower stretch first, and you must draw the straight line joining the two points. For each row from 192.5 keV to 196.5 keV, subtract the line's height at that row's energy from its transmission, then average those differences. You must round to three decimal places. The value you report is -0.038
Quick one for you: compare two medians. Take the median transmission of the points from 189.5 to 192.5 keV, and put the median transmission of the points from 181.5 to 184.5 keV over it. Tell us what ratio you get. 0.983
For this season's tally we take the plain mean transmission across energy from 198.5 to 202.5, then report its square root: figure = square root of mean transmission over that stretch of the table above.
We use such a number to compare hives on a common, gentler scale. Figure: 1.64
